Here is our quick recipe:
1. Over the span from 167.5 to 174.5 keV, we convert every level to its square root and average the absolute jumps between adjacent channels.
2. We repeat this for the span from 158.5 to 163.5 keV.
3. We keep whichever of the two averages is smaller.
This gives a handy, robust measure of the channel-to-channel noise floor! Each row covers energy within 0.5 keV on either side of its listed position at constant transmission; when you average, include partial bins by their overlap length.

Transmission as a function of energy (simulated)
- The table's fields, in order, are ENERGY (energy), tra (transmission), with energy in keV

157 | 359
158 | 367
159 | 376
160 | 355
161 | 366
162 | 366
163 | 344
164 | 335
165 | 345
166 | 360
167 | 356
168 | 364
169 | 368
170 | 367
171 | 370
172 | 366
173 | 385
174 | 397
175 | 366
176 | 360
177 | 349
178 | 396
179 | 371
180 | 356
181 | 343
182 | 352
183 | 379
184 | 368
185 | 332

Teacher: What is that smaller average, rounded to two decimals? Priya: 0.18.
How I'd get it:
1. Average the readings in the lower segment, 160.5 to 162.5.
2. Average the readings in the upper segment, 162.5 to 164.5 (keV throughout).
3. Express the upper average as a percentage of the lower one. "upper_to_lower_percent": 93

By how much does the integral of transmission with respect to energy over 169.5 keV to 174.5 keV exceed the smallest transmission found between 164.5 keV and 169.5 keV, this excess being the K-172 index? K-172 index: 1540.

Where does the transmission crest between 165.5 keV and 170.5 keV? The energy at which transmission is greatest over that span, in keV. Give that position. 169 keV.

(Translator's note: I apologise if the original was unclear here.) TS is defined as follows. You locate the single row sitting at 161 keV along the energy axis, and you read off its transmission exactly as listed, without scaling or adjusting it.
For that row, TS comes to 366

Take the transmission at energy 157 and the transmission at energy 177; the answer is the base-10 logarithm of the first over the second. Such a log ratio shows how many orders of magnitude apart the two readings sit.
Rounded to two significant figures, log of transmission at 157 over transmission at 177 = 0.012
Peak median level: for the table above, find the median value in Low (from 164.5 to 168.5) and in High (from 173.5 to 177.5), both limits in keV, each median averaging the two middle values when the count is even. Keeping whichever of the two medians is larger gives 363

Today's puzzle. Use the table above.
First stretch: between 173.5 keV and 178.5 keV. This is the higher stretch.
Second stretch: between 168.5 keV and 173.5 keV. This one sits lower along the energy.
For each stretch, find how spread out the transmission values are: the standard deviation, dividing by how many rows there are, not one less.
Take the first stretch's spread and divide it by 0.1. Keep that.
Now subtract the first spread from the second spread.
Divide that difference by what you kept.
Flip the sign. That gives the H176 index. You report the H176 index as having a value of 0.06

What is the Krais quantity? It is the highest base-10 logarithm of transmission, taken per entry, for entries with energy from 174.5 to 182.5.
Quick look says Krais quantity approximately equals 2.60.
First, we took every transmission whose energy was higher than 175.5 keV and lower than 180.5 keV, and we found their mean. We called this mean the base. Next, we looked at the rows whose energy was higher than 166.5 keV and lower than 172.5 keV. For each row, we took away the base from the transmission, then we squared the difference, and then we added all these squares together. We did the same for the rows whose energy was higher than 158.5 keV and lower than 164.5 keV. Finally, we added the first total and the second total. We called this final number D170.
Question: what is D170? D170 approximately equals 1840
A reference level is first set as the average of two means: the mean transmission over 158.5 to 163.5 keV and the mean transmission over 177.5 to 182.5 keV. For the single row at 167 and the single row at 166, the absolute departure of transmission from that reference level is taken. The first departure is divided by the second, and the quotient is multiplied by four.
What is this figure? 10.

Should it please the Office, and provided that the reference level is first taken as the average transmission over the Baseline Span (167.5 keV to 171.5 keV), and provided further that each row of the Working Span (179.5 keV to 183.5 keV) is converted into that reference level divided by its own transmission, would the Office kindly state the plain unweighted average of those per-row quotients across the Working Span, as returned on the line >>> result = 1.029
